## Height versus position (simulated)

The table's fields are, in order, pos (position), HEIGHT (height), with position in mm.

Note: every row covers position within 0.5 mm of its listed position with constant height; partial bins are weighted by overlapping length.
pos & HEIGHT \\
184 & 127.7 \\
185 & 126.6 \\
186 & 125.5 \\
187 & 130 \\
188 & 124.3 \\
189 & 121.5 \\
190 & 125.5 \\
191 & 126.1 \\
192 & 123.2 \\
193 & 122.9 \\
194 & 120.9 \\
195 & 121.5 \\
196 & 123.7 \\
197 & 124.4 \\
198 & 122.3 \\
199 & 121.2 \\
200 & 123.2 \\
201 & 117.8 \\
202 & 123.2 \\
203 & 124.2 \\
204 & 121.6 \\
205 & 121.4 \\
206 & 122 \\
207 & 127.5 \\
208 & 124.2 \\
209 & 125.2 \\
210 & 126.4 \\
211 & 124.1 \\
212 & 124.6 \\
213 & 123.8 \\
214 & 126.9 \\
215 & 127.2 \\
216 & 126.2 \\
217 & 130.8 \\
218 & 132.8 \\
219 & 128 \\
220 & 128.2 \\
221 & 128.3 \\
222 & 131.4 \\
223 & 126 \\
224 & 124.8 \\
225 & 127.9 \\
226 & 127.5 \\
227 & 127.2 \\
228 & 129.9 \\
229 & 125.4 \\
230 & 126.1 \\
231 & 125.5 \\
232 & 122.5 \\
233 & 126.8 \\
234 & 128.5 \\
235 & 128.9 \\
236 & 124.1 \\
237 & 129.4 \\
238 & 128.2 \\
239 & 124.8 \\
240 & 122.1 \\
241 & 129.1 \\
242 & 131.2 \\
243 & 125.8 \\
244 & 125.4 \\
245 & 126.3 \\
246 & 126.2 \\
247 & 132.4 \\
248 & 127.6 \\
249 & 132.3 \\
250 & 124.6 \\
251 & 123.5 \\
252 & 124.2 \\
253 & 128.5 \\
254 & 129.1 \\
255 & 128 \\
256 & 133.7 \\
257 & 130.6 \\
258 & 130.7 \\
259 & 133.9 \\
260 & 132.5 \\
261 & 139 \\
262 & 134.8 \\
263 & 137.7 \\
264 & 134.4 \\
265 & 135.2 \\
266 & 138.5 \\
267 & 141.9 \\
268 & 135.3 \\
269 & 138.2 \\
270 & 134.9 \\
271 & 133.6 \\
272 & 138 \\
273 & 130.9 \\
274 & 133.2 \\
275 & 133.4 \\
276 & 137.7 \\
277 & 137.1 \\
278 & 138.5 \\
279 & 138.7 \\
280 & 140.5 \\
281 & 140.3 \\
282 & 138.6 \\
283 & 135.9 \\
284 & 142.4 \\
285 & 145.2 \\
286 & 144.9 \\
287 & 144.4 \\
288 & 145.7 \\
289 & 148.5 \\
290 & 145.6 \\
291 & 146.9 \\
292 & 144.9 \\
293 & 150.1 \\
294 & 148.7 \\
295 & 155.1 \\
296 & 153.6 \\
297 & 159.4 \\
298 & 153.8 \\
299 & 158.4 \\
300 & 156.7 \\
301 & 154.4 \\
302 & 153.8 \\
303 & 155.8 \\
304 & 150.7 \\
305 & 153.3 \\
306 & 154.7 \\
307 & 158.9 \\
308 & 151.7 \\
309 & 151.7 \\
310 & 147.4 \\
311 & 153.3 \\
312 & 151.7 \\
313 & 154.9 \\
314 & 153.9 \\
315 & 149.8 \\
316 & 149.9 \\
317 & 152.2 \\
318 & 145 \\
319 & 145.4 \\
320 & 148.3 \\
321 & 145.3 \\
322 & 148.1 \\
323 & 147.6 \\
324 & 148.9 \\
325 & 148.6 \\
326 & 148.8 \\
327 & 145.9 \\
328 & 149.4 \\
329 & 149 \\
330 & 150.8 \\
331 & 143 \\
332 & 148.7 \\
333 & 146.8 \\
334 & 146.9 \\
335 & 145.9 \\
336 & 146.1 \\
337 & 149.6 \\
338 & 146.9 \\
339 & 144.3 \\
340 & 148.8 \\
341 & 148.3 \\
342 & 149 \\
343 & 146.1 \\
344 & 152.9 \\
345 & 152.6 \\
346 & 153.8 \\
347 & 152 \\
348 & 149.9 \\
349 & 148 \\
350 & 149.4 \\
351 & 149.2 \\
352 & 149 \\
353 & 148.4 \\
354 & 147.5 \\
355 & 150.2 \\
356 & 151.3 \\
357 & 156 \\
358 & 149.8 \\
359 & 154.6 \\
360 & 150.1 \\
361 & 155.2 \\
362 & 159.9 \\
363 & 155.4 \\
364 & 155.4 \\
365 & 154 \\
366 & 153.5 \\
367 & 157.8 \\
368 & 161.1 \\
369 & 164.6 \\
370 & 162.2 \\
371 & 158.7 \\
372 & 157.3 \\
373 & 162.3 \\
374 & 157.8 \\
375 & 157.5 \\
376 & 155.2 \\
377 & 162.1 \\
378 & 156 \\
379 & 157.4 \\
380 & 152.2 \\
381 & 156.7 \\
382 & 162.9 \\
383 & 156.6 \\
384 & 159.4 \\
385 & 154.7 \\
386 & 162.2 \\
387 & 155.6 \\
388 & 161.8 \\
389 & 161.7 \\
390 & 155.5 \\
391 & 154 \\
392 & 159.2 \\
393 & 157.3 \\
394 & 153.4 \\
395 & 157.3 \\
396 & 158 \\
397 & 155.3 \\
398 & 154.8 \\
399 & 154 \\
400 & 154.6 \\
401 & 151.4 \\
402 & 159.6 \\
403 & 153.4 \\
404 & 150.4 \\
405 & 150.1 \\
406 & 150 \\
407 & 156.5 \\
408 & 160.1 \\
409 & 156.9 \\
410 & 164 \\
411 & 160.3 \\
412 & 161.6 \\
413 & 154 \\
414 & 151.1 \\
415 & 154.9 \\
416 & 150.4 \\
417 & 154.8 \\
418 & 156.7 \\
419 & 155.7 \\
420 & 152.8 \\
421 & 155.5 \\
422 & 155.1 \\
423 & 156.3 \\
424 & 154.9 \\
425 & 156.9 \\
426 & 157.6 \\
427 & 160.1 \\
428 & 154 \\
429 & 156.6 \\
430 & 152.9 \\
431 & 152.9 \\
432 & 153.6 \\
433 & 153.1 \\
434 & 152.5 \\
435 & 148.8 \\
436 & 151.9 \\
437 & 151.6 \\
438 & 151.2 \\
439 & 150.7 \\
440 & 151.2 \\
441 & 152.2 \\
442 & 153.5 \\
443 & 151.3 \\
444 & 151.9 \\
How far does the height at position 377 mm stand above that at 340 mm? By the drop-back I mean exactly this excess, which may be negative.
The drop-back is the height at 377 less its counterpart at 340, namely 13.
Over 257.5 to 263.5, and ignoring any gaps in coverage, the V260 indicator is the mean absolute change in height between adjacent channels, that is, 3.6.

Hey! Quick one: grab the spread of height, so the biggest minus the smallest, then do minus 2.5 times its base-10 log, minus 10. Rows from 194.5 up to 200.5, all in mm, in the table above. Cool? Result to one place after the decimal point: -11.3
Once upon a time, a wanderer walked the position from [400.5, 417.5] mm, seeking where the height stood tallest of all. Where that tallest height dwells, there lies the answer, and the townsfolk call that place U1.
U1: 410 mm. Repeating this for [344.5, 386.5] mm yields 369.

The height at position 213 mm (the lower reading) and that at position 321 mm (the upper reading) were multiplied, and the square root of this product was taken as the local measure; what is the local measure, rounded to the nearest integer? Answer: 134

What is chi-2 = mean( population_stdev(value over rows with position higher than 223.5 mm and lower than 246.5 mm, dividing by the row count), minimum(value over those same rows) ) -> 62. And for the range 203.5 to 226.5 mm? 62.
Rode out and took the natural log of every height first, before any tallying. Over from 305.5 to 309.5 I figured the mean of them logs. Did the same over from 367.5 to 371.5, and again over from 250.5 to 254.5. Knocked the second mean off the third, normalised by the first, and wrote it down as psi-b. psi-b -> -0.049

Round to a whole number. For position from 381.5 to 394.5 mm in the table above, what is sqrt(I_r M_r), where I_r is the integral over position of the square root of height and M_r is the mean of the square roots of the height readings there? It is 45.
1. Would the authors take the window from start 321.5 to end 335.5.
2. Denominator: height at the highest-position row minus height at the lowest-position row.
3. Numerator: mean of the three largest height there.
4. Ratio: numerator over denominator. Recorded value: -68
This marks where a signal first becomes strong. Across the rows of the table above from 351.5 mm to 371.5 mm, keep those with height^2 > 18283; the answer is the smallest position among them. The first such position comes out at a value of 352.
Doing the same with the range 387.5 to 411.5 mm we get 388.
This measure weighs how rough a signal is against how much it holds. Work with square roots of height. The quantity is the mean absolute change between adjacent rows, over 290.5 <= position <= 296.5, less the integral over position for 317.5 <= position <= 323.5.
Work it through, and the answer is -72.5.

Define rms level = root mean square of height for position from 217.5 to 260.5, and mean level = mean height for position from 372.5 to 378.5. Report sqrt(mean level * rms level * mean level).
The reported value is 1793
